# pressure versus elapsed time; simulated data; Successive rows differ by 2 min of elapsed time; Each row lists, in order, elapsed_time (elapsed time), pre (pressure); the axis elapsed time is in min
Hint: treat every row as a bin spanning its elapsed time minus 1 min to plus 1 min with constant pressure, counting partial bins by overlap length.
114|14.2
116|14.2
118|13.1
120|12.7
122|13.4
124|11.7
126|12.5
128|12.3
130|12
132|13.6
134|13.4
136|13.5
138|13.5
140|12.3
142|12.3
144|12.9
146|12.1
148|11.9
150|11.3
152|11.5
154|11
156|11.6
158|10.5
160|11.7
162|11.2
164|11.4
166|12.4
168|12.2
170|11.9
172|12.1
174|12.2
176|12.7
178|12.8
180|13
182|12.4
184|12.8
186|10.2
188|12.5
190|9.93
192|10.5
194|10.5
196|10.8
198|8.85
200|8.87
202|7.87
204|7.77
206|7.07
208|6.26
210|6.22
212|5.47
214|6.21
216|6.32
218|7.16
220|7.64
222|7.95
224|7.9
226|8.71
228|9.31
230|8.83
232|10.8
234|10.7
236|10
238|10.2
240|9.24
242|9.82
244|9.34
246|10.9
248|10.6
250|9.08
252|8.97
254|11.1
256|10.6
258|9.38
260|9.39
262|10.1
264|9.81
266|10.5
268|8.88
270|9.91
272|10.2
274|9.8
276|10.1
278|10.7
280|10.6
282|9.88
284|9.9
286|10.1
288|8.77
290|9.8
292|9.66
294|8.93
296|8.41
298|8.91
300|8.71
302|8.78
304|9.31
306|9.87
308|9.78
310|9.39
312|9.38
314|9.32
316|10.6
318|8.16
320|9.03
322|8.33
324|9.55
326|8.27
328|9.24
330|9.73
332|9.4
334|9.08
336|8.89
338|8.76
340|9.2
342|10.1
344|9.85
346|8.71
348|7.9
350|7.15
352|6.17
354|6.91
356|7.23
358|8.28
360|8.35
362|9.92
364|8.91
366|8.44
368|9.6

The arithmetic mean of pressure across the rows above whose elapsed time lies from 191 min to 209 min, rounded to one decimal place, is 8.7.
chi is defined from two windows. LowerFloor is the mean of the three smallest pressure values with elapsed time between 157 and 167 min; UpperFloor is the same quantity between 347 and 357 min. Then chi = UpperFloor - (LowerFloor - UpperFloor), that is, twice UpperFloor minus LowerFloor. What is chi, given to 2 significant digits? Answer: 2.5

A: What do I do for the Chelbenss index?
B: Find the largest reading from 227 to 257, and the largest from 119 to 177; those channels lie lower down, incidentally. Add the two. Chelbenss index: 24.7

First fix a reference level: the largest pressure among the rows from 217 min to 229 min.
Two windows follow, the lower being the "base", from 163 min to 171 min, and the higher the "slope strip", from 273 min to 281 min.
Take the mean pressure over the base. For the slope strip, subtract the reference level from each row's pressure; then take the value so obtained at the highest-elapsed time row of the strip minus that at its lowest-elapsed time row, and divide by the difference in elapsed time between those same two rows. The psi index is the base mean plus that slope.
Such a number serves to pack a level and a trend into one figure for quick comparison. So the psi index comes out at 12.1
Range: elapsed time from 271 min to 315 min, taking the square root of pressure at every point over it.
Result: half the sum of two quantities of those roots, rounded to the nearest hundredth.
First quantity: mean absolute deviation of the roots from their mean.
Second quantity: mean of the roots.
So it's 1.59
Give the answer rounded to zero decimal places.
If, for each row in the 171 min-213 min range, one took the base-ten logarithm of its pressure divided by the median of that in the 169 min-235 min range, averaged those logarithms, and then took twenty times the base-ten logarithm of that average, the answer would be -35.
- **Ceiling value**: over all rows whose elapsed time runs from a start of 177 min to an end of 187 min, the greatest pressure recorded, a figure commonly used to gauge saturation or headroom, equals 13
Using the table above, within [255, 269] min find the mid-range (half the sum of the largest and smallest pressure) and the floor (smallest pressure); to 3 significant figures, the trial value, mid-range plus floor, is 18.6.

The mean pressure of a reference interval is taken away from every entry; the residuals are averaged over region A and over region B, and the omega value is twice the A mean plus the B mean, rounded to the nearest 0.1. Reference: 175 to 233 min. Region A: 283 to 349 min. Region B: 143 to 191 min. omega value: 2.6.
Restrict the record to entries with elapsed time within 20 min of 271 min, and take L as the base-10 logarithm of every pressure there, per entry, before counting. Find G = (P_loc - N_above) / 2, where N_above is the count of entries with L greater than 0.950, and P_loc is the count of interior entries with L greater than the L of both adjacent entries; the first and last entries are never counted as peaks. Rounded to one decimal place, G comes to -6.0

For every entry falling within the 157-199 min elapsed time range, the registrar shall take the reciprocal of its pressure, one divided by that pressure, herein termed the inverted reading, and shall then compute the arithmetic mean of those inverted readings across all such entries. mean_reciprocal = 0.087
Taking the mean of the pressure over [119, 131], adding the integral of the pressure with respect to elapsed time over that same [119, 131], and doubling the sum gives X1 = 323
